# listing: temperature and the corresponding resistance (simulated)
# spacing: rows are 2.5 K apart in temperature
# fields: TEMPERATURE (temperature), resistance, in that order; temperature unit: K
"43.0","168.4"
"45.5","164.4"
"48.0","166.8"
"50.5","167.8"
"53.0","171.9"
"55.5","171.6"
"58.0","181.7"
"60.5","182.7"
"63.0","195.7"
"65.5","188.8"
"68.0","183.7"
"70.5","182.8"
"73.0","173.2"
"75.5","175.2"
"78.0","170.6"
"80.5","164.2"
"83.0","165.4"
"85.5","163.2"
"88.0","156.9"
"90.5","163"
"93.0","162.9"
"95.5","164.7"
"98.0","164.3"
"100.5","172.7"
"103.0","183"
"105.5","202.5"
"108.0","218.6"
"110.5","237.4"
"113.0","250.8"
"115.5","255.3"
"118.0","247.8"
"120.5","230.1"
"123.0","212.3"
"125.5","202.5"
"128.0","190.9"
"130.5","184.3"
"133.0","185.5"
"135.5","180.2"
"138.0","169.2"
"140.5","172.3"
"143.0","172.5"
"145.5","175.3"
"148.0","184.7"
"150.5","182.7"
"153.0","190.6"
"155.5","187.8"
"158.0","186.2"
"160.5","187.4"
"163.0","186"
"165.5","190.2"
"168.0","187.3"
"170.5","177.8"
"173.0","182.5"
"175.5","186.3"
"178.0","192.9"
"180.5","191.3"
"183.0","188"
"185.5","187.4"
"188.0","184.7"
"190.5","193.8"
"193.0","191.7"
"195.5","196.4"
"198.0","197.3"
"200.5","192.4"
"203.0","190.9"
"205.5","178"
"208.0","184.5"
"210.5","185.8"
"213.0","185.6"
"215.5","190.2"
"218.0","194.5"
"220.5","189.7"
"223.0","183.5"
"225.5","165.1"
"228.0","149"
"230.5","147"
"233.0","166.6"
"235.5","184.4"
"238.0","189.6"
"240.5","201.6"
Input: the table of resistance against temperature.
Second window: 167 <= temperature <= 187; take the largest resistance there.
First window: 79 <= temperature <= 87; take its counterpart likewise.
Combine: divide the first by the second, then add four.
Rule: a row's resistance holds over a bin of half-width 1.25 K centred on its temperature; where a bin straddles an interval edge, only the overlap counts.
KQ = 4.86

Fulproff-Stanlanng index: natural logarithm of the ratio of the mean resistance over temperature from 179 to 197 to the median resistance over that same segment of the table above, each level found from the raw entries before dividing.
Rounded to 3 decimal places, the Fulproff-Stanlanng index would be -0.004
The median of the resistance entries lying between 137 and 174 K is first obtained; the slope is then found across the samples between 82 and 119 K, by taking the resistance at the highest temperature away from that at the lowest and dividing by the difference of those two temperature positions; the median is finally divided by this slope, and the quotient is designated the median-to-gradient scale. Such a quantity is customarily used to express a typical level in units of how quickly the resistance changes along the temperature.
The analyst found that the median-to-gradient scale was 78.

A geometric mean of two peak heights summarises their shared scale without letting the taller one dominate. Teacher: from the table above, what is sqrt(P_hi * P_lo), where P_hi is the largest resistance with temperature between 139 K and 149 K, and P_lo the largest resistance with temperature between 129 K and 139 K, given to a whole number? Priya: 185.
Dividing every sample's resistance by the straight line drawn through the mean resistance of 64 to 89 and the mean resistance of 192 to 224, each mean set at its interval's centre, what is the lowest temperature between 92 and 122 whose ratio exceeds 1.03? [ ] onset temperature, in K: 103.0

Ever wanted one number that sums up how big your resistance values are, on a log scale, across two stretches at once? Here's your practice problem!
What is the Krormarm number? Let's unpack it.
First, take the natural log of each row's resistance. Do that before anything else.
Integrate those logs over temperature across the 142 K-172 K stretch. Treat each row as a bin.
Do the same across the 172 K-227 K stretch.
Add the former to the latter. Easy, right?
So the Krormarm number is 444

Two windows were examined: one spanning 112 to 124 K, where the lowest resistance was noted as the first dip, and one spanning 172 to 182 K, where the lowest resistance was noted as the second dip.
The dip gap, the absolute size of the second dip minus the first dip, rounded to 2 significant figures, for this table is 30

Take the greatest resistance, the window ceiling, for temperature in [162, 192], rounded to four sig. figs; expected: 193.8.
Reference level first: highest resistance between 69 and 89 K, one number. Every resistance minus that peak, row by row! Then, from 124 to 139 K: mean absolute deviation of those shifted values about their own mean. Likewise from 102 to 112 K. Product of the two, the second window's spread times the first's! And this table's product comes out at 133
